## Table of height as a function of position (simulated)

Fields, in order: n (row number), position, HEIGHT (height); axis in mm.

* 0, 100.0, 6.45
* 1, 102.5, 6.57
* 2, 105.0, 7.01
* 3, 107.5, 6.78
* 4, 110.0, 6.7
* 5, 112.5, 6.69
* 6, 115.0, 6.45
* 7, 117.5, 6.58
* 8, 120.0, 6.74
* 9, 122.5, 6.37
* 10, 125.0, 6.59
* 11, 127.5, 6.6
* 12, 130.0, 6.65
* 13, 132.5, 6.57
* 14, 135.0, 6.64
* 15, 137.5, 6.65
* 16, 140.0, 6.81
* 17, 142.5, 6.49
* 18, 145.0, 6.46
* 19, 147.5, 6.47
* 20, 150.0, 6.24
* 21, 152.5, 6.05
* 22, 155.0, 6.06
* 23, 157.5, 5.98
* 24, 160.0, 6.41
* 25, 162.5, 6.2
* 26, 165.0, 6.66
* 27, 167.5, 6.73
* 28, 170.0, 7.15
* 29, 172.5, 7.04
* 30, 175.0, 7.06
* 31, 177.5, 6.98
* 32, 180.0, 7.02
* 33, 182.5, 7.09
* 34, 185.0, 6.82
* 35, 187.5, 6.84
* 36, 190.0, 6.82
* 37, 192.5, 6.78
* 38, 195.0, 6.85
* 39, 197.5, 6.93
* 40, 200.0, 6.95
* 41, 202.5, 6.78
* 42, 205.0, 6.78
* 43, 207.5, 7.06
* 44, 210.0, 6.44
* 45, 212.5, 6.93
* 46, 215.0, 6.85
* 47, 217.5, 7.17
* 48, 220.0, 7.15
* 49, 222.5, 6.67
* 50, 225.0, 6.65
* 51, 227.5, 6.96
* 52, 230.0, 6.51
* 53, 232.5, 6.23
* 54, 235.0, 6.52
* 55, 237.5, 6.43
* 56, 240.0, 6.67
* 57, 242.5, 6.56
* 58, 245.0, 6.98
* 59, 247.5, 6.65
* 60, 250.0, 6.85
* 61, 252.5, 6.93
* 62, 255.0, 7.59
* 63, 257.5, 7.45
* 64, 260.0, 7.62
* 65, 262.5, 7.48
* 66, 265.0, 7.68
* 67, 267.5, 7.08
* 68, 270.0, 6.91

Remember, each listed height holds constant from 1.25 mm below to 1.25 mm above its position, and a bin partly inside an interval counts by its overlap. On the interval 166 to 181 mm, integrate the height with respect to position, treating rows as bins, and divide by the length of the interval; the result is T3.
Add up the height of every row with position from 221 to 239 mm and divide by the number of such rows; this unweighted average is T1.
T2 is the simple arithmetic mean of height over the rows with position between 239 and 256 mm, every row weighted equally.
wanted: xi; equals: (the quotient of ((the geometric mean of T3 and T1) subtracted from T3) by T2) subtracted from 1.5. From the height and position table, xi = 1.47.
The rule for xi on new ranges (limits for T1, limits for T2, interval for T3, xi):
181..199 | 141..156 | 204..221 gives 1.50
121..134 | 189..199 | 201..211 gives 1.48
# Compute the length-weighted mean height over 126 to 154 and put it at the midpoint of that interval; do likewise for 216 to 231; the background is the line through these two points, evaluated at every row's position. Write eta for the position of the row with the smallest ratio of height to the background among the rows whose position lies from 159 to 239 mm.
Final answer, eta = 232.5 mm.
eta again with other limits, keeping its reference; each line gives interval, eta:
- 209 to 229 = 210.0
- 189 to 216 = 210.0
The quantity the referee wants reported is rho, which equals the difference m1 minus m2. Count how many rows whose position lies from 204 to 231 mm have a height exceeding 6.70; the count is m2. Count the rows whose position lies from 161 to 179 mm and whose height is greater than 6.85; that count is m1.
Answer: -3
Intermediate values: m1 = 4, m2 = 7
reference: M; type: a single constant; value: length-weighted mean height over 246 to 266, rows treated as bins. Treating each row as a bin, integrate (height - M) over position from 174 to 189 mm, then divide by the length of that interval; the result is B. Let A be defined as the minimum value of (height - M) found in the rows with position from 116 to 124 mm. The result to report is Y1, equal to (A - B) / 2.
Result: -0.30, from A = -0.90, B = -0.31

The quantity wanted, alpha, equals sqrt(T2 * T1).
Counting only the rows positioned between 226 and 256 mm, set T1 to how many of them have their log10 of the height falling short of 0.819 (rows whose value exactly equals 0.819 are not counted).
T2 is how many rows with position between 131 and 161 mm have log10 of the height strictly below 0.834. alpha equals 8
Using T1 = 5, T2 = 12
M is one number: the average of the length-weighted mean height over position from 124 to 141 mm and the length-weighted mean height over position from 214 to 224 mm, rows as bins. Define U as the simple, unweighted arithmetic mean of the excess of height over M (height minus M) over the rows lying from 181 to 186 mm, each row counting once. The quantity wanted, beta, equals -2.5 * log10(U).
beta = 2.0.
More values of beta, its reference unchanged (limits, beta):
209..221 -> 2.4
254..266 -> 0.3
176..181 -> 1.7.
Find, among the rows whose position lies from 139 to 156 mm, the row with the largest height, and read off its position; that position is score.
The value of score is 140.0 mm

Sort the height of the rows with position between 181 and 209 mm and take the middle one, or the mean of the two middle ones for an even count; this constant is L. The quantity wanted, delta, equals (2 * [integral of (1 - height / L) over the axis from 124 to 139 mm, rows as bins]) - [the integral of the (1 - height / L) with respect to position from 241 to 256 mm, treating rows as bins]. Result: 1.1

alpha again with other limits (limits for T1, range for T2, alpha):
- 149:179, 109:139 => 8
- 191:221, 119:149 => 3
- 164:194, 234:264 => 0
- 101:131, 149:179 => 6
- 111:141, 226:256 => 6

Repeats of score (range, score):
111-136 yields 120.0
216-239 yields 217.5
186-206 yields 200.0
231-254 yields 245.0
